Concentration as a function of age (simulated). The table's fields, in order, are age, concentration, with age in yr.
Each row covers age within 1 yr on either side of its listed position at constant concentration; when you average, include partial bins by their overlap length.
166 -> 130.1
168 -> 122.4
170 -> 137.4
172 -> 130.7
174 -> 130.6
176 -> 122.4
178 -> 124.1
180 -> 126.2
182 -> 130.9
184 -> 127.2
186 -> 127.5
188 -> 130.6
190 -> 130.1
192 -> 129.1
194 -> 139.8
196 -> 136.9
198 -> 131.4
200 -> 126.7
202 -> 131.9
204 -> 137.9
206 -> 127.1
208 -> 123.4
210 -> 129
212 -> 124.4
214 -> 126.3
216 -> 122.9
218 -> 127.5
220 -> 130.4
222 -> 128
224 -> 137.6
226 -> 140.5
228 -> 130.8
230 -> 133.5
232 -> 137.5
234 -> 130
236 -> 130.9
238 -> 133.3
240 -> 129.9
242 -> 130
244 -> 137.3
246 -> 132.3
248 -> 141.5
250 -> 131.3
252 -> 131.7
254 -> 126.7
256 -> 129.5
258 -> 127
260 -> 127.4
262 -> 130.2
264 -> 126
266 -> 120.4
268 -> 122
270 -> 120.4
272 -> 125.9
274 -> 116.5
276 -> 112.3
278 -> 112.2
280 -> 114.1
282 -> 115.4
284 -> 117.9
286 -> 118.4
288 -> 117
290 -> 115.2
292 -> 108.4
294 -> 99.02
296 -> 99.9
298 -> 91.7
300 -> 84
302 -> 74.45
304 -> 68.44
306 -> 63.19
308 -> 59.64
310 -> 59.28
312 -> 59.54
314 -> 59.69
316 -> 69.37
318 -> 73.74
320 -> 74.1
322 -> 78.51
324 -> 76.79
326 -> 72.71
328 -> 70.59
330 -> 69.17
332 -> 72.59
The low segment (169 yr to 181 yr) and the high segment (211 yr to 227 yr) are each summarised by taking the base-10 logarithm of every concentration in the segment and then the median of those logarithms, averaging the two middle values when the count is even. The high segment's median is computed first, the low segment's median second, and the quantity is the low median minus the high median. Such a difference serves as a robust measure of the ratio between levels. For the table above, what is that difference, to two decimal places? 0.00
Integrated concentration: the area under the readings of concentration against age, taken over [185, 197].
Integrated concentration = 1588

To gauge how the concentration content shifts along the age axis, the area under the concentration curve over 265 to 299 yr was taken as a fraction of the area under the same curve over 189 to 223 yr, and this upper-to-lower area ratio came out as 0.9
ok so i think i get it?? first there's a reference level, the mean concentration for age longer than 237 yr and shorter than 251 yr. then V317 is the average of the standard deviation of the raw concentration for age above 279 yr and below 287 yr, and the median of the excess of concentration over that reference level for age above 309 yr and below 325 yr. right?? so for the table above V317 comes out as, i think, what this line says -30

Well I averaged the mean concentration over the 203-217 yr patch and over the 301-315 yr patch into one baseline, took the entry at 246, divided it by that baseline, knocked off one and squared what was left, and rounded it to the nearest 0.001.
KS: 0.150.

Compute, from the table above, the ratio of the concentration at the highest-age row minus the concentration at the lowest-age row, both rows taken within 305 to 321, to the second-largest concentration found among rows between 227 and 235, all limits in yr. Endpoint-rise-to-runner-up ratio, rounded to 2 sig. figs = 0.082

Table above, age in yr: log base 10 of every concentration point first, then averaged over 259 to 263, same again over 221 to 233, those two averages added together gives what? 4.24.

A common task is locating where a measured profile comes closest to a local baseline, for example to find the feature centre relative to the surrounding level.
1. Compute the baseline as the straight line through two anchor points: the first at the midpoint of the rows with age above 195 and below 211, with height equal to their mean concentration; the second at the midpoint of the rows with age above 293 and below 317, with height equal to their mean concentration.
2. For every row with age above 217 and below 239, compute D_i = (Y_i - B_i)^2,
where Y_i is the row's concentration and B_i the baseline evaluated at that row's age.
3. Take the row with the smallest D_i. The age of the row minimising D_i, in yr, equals 218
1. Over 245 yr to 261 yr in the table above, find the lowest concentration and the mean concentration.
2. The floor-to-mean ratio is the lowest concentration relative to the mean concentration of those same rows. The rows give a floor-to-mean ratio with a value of 0.968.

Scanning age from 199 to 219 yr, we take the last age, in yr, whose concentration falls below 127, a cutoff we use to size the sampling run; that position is 216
